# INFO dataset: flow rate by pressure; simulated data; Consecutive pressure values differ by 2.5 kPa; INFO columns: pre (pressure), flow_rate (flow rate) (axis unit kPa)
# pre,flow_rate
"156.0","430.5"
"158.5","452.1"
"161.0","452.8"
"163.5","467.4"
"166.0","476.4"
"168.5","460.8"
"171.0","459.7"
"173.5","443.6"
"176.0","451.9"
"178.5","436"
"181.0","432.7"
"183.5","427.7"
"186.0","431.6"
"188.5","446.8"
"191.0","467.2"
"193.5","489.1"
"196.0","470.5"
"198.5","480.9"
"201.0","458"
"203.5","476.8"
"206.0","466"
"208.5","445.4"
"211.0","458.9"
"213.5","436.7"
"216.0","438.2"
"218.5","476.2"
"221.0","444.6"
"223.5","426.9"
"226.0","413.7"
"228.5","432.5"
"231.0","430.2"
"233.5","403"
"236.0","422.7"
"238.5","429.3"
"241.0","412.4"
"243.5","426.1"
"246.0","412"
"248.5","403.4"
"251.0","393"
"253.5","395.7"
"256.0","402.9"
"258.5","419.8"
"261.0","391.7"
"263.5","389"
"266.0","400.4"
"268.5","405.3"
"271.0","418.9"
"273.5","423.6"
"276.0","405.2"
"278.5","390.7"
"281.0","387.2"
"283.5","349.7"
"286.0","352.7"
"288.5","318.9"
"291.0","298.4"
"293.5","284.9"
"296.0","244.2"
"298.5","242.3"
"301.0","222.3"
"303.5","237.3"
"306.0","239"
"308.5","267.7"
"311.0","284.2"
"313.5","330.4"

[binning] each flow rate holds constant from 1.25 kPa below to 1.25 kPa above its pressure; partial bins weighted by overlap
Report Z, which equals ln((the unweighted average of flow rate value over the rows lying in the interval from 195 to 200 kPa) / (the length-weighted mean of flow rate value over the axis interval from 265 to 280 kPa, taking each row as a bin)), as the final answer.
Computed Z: 0.16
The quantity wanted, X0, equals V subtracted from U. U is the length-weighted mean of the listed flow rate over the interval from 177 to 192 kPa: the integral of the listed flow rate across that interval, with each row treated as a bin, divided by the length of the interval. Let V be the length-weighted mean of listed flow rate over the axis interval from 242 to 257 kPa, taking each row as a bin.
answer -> 34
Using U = 440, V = 406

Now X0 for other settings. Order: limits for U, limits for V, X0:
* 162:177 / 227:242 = 38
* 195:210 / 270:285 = 71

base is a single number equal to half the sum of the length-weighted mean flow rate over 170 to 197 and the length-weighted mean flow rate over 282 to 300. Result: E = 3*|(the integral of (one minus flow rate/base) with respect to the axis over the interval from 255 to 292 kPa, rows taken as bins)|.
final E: 3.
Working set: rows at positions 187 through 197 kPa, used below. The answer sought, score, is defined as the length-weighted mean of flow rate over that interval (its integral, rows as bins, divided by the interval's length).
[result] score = 467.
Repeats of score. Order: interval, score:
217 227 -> 441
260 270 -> 397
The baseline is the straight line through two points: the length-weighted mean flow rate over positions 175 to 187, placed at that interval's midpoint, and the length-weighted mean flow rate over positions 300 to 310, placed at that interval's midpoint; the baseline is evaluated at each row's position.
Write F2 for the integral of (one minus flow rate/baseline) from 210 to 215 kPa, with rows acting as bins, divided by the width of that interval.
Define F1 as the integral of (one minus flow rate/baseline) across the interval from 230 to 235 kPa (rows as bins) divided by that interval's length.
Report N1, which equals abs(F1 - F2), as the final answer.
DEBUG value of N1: 0.01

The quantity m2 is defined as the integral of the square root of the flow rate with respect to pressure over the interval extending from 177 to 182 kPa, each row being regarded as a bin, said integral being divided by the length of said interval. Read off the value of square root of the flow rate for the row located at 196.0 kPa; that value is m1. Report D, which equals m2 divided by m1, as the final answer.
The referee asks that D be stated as 0.96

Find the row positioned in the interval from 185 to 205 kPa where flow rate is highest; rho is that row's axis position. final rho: 193.5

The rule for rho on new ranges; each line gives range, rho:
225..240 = 228.5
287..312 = 288.5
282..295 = 286.0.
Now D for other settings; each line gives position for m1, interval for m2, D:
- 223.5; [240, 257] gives 0.98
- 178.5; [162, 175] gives 1.03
